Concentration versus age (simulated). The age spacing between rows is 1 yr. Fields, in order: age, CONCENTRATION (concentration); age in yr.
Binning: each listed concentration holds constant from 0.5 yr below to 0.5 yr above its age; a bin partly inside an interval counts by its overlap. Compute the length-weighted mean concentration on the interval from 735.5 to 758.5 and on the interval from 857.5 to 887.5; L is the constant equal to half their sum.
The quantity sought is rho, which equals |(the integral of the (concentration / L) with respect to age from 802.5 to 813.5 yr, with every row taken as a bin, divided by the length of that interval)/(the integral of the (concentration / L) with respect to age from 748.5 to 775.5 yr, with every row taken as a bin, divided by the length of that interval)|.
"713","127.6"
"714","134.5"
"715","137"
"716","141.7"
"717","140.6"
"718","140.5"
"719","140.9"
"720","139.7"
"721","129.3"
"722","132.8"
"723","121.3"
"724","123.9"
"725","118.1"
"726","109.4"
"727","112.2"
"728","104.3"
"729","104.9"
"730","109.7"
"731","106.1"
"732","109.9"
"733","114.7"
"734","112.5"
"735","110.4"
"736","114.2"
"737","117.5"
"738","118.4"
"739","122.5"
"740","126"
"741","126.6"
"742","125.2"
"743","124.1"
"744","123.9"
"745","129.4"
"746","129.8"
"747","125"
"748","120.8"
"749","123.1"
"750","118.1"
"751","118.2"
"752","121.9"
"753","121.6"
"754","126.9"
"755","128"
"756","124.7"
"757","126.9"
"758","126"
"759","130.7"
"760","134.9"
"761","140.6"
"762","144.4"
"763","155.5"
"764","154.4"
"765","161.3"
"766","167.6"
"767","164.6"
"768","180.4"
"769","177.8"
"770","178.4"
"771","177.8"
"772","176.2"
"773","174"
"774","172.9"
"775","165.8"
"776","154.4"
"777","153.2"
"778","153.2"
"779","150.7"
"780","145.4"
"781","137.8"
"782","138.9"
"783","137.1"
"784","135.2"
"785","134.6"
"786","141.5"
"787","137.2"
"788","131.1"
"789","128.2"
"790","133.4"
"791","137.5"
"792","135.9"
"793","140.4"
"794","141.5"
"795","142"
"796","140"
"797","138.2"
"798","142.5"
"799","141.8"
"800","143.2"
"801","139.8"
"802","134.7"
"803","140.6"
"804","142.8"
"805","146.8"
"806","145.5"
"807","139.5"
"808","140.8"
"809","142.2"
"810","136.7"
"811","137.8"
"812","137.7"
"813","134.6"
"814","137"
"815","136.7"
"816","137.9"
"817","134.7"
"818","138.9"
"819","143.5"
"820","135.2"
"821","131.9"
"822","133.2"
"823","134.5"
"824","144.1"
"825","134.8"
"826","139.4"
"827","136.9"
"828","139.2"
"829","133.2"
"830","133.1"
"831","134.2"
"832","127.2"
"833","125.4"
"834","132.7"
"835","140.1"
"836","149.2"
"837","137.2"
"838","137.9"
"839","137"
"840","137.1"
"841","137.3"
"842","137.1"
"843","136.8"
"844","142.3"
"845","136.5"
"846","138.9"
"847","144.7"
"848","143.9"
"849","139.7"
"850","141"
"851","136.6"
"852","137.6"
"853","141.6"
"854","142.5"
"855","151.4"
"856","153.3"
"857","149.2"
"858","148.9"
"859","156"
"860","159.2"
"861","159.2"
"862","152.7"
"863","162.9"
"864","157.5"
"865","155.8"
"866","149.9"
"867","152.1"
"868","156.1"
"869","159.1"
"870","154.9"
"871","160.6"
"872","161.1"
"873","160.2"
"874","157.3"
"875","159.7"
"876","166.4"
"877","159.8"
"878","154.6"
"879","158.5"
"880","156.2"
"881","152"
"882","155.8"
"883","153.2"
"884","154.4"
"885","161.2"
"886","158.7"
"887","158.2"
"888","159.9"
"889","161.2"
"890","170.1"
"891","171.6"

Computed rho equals 0.95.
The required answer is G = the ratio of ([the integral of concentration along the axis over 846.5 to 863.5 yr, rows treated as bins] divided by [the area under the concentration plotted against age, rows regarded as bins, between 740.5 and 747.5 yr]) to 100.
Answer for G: 0.029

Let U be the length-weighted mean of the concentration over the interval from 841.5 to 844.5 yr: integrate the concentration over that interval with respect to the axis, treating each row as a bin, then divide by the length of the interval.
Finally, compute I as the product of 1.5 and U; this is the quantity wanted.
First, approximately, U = 139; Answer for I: 208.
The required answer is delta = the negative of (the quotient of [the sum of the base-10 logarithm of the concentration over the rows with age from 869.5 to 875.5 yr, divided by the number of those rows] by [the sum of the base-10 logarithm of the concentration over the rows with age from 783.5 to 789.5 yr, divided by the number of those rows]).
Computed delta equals -1.03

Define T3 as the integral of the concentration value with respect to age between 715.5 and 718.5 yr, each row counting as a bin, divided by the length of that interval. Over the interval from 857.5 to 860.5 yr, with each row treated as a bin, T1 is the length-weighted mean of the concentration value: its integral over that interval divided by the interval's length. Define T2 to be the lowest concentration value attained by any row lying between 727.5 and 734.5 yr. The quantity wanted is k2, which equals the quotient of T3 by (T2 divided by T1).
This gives 209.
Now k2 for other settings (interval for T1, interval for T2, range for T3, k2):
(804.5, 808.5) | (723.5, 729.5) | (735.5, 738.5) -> 160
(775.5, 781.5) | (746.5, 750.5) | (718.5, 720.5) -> 177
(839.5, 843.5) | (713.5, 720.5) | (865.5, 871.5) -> 158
